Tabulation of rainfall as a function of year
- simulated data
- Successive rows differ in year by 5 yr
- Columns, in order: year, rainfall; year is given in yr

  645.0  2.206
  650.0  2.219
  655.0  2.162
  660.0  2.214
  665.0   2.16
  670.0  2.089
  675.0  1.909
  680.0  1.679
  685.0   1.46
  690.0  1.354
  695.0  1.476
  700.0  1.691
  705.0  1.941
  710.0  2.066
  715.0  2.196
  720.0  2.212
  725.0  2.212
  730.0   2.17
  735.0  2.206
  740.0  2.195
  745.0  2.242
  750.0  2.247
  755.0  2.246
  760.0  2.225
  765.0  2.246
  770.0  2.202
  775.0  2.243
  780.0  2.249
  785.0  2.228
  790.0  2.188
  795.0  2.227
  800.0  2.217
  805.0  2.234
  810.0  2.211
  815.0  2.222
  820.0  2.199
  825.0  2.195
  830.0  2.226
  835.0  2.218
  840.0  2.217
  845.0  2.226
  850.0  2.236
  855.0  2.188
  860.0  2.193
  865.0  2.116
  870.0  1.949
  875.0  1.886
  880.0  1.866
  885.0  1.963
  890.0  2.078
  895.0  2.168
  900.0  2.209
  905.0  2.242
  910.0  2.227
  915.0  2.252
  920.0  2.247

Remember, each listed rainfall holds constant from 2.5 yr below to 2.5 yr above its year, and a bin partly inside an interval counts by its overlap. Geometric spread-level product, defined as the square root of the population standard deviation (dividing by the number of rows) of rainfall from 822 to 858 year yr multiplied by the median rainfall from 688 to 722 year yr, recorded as 0.18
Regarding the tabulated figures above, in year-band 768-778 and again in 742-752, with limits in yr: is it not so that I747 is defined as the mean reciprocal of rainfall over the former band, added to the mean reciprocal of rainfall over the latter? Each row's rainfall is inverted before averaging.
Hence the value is 0.90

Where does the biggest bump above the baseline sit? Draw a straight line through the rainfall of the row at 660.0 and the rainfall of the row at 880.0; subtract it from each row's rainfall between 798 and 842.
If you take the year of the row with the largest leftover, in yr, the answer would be 840.0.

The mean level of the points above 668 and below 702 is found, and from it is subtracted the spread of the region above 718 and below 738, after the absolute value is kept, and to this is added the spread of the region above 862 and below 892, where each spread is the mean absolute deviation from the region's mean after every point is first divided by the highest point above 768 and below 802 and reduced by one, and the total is 1.69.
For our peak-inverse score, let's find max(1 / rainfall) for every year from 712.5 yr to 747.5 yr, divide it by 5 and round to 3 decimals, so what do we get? 0.092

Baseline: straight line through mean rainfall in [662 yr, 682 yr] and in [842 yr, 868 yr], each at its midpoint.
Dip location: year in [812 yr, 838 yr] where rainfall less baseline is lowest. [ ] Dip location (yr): 825.0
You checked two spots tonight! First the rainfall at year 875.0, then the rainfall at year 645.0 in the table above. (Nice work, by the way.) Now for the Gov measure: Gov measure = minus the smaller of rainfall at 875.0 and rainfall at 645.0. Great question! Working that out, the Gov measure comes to -1.9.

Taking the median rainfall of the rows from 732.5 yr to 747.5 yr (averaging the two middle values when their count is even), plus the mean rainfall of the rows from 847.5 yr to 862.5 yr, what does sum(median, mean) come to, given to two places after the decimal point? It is 4.41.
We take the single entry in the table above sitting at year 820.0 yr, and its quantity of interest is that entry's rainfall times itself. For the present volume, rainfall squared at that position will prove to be 4.84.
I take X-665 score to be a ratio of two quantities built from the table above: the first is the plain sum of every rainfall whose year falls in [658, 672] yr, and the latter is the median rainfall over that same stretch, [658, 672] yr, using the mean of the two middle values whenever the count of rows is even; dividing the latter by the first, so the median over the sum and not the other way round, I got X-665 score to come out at 0.334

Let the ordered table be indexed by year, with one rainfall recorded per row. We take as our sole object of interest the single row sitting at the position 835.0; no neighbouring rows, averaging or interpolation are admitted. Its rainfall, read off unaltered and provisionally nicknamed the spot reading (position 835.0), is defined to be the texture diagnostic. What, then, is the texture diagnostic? 2.218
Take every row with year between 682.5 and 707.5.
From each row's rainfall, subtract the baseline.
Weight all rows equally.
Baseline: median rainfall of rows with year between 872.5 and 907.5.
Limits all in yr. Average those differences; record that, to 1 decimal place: -0.5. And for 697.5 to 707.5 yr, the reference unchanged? -0.3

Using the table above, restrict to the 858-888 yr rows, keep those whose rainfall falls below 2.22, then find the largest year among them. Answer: 885.0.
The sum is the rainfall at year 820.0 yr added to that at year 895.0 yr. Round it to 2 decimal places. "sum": 4.37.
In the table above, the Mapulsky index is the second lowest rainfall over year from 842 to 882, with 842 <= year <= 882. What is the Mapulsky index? 1.886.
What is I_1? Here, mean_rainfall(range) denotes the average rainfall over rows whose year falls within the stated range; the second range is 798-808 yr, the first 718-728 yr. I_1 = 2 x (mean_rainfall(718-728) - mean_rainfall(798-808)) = -0.03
